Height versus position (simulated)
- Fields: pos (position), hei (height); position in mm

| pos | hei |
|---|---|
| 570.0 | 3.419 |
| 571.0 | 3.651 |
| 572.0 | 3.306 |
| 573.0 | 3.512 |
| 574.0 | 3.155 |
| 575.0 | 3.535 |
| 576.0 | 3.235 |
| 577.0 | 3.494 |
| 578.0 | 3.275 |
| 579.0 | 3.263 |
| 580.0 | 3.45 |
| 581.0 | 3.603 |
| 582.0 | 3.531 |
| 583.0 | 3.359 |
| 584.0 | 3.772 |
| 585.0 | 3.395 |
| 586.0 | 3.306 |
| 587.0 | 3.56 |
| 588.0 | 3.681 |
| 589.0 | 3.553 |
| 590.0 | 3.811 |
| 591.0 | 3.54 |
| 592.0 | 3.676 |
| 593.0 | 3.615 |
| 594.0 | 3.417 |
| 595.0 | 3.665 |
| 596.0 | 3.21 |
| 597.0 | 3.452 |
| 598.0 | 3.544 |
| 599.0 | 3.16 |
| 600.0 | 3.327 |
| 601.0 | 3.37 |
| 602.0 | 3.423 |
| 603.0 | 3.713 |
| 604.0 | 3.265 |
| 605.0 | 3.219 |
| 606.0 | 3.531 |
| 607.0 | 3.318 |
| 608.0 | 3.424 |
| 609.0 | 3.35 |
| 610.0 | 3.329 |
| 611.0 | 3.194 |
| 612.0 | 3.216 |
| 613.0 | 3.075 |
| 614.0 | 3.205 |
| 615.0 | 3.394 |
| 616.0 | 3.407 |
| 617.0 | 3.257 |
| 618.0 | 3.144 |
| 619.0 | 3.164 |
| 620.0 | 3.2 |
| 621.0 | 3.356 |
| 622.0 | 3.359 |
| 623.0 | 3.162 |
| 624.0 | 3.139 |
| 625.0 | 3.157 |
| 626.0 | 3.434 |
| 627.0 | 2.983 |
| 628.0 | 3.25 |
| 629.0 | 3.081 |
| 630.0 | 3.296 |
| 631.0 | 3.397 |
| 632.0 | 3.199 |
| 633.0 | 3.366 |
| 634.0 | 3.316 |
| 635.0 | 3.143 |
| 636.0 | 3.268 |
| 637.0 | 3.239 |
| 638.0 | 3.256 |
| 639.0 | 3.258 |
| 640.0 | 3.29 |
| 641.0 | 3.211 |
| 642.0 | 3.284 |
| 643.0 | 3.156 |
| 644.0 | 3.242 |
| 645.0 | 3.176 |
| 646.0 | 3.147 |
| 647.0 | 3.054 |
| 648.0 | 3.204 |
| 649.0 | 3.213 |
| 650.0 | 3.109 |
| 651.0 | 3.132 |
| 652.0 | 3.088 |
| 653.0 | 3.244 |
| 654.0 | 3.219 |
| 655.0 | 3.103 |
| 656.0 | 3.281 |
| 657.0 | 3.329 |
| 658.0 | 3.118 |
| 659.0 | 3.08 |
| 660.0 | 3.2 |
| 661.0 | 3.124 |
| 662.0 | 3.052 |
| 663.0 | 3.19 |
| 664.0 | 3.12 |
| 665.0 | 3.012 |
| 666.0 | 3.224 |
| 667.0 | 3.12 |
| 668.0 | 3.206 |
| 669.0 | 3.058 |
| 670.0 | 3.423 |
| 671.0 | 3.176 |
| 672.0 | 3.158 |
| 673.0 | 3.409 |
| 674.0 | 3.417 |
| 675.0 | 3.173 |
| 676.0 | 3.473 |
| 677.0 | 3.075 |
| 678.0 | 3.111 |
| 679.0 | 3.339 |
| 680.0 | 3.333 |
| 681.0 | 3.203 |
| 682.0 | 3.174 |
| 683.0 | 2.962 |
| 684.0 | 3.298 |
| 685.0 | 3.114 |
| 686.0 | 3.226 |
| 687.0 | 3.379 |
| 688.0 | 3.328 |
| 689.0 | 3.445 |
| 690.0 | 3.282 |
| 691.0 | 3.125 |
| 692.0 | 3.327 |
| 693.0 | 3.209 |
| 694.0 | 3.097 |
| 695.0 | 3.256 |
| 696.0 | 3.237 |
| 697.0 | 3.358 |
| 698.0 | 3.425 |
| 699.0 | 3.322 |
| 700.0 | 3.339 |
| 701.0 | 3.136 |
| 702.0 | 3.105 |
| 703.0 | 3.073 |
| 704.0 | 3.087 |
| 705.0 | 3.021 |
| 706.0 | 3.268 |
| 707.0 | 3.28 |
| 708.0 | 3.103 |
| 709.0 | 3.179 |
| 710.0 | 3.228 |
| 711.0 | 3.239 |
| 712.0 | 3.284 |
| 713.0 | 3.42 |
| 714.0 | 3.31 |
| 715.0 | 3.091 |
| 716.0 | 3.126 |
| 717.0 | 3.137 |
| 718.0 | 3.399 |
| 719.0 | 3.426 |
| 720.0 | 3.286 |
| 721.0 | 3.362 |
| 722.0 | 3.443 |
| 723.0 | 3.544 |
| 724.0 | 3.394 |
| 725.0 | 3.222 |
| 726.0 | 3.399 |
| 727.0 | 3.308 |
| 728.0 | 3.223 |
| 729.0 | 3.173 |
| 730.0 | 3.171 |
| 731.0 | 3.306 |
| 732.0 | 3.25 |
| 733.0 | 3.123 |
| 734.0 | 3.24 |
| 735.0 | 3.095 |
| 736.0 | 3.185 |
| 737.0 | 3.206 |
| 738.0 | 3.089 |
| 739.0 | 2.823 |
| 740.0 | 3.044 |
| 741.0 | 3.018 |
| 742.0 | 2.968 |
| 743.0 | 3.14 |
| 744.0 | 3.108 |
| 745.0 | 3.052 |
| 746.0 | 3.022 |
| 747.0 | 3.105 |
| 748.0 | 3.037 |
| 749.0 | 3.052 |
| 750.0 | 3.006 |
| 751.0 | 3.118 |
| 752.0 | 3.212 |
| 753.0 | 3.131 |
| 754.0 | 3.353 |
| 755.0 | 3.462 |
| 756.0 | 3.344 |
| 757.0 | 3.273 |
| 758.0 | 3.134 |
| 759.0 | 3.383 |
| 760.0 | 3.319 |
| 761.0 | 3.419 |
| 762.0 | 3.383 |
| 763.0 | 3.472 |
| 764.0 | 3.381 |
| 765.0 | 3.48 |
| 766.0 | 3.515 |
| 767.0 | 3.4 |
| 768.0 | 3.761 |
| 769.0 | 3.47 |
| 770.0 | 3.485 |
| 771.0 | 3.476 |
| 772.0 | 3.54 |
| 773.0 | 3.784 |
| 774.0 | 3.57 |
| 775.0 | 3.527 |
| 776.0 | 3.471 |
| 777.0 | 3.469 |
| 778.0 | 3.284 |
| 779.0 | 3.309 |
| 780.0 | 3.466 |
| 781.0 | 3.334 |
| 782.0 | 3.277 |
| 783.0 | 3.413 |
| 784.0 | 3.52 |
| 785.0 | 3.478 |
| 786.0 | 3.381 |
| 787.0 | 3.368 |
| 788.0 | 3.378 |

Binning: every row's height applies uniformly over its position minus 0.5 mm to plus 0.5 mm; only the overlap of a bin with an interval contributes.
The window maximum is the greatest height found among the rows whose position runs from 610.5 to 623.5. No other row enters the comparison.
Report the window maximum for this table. 3.407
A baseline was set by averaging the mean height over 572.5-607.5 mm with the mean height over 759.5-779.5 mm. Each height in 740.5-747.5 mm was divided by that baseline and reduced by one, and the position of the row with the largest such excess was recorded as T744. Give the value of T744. 743.0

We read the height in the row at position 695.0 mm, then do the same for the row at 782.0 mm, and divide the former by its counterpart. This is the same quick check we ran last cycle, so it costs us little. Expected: 0.99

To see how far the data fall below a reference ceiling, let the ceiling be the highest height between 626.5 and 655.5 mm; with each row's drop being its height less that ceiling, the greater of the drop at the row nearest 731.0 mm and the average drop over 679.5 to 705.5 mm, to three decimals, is -0.091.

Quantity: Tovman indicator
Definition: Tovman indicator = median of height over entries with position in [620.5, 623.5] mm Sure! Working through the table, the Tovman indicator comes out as 3.36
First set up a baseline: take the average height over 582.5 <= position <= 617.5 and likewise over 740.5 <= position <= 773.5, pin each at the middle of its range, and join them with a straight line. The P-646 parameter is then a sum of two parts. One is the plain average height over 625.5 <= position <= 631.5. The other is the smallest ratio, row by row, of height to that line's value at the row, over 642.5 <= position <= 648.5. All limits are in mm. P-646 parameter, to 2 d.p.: 4.14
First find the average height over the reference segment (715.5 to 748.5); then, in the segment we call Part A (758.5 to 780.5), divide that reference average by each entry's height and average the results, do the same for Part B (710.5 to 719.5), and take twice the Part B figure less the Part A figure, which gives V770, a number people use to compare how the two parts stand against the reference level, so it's 1.04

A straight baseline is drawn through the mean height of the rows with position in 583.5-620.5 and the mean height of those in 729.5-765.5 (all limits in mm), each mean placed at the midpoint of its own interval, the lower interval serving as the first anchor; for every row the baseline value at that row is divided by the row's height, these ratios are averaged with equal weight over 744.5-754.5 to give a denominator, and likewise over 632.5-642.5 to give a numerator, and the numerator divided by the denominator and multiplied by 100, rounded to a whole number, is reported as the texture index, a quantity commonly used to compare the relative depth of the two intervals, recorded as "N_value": 100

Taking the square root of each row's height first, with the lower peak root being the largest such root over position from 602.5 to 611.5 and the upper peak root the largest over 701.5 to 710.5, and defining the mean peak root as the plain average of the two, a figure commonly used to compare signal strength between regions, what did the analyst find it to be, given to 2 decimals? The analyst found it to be 1.87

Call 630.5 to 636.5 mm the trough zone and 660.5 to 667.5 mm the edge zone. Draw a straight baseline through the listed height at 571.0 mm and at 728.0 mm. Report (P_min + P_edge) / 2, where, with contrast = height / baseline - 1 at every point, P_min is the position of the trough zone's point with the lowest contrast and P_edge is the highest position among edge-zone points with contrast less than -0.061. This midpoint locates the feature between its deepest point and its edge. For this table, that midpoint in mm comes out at 651.0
